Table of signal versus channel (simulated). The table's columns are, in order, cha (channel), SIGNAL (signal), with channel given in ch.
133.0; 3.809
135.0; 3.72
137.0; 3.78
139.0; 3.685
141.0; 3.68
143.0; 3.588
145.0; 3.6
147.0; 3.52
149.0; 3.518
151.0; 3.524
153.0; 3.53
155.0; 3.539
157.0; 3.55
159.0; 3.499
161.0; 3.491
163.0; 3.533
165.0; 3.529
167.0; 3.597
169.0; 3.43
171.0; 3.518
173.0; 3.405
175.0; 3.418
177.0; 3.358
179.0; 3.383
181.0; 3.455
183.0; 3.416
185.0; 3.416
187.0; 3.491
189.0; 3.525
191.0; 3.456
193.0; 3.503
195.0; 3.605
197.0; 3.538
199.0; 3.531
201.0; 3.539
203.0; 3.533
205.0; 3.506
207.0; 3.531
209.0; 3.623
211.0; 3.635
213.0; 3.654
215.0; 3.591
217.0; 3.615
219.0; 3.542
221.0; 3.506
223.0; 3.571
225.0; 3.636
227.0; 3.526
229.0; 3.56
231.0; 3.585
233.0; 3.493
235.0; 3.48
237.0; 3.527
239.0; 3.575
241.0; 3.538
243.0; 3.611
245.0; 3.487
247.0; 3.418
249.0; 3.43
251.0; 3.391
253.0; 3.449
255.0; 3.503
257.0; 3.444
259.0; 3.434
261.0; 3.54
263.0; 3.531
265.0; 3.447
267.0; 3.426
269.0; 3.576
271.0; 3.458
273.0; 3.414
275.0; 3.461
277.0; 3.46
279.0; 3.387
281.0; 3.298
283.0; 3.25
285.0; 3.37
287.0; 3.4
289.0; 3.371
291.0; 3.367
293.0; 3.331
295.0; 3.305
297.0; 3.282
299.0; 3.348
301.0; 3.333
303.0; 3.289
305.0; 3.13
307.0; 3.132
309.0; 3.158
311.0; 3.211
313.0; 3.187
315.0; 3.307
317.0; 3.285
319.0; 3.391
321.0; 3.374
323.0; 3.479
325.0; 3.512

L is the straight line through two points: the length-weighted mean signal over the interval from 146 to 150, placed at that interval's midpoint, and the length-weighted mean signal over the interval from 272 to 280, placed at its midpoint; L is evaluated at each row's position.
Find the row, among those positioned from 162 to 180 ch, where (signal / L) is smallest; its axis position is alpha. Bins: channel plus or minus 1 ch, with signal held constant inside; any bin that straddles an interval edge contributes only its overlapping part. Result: 177.0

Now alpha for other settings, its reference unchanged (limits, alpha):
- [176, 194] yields 177.0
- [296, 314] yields 305.0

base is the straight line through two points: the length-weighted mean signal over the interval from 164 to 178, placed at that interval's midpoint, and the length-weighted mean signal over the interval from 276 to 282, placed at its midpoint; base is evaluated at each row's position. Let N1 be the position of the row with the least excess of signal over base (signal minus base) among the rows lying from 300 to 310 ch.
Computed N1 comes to 305.0 ch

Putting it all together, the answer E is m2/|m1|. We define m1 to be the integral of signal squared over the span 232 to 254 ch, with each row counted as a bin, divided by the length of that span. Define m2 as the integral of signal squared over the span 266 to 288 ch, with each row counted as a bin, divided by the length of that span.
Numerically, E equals 0.95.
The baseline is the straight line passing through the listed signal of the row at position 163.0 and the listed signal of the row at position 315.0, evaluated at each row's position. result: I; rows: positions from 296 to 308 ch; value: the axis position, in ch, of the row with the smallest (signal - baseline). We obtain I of 305.0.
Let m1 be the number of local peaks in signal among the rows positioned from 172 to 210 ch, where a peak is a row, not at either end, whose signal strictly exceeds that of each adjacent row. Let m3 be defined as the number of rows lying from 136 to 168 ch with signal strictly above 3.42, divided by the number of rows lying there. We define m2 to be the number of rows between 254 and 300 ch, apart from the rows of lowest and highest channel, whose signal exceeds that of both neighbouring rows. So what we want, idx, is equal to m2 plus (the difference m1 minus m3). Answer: 8.0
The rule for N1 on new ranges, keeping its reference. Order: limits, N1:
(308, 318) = 309.0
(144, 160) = 159.0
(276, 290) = 283.0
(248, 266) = 251.0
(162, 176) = 173.0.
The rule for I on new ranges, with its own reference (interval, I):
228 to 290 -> 283.0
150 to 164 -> 161.0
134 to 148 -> 147.0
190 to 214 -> 191.0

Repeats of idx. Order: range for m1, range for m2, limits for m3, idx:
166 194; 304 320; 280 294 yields 6.0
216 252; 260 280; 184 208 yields 6.1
